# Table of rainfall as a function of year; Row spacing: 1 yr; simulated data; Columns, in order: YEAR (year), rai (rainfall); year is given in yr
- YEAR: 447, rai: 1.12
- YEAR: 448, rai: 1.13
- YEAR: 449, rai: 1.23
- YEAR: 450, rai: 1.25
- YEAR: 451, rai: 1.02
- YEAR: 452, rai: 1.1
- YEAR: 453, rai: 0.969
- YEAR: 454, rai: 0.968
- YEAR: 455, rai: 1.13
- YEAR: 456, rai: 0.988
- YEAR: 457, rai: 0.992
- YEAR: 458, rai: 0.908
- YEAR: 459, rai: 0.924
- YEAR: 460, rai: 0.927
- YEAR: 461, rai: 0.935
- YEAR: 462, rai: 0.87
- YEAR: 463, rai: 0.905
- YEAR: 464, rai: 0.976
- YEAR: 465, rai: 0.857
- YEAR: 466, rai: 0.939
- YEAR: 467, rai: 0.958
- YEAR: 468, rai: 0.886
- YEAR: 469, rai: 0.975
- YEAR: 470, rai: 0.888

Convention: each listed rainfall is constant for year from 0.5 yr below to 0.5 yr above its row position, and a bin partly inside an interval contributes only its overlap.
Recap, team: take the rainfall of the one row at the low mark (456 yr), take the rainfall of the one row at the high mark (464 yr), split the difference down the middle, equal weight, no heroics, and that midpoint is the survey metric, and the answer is 0.98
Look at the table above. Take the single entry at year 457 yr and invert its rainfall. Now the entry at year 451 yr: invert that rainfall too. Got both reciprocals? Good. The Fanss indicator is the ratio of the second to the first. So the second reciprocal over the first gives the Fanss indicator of 0.97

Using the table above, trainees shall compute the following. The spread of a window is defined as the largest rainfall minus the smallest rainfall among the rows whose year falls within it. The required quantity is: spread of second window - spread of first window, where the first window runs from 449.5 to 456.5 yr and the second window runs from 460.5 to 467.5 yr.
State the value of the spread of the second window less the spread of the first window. -0.16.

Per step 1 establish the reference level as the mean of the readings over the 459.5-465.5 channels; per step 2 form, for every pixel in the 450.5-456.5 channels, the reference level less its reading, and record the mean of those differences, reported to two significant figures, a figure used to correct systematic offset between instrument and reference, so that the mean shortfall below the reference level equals -0.12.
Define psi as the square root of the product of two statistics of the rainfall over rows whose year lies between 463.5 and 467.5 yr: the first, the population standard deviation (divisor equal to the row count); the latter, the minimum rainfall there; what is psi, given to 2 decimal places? 0.20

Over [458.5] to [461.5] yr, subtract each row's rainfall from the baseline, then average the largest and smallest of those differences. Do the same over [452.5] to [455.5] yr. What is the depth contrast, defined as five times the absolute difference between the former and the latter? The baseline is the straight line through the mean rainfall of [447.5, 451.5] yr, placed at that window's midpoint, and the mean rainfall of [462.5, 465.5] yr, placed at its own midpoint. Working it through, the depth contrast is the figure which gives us 0.093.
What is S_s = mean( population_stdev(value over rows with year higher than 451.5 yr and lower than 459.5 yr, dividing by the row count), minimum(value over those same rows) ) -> 0.491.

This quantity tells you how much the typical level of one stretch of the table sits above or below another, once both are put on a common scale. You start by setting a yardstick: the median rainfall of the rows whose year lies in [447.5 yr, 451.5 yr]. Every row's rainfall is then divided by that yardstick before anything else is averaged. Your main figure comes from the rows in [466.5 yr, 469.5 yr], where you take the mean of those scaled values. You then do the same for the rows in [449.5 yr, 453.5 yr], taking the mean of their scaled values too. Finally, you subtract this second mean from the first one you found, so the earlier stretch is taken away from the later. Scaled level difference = -0.12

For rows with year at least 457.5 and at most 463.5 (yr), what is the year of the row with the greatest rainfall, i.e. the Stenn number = 461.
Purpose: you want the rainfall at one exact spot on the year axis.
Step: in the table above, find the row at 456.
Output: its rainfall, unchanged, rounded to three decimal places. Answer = 0.988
